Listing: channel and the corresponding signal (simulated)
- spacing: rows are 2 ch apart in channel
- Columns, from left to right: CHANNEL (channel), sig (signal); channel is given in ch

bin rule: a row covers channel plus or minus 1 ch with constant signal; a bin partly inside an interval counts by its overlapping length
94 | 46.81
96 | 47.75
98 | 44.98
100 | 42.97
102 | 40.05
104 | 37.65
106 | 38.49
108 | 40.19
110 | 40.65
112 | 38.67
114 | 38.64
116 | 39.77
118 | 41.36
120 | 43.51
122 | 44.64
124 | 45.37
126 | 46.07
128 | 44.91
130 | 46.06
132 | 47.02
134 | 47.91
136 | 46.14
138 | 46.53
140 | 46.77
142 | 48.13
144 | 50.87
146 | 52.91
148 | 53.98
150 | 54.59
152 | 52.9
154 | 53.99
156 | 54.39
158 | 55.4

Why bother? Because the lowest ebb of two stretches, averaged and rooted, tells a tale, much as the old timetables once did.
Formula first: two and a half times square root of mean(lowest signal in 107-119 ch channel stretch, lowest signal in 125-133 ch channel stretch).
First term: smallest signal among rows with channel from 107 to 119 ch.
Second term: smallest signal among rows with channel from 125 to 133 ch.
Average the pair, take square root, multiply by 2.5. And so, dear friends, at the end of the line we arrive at 16.2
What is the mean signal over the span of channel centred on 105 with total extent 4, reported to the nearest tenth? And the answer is 38.1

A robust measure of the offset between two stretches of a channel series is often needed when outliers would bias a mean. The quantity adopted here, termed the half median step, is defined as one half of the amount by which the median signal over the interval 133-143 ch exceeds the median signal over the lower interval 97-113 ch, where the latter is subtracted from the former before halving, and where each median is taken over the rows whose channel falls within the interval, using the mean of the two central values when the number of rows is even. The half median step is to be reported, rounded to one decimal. 3.3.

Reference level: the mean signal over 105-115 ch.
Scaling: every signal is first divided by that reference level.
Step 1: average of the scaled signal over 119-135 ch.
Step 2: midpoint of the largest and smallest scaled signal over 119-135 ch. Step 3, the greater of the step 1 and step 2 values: 1.16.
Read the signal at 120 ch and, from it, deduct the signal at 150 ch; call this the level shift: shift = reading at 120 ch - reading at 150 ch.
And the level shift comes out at -11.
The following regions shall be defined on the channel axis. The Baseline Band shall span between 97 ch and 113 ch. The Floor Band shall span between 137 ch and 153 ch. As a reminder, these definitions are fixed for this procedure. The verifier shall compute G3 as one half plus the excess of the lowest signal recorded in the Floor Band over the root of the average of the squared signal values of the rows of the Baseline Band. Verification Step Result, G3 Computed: 6.5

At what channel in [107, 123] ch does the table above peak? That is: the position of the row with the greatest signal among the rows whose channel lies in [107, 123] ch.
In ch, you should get 122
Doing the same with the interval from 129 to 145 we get 144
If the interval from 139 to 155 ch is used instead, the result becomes 150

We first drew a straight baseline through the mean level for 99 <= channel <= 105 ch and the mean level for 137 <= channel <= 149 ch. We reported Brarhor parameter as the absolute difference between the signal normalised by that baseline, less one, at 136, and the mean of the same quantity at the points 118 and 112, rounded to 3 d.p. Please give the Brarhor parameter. 0.033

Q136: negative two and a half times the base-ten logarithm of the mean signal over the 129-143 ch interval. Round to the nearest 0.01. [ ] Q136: -4.18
